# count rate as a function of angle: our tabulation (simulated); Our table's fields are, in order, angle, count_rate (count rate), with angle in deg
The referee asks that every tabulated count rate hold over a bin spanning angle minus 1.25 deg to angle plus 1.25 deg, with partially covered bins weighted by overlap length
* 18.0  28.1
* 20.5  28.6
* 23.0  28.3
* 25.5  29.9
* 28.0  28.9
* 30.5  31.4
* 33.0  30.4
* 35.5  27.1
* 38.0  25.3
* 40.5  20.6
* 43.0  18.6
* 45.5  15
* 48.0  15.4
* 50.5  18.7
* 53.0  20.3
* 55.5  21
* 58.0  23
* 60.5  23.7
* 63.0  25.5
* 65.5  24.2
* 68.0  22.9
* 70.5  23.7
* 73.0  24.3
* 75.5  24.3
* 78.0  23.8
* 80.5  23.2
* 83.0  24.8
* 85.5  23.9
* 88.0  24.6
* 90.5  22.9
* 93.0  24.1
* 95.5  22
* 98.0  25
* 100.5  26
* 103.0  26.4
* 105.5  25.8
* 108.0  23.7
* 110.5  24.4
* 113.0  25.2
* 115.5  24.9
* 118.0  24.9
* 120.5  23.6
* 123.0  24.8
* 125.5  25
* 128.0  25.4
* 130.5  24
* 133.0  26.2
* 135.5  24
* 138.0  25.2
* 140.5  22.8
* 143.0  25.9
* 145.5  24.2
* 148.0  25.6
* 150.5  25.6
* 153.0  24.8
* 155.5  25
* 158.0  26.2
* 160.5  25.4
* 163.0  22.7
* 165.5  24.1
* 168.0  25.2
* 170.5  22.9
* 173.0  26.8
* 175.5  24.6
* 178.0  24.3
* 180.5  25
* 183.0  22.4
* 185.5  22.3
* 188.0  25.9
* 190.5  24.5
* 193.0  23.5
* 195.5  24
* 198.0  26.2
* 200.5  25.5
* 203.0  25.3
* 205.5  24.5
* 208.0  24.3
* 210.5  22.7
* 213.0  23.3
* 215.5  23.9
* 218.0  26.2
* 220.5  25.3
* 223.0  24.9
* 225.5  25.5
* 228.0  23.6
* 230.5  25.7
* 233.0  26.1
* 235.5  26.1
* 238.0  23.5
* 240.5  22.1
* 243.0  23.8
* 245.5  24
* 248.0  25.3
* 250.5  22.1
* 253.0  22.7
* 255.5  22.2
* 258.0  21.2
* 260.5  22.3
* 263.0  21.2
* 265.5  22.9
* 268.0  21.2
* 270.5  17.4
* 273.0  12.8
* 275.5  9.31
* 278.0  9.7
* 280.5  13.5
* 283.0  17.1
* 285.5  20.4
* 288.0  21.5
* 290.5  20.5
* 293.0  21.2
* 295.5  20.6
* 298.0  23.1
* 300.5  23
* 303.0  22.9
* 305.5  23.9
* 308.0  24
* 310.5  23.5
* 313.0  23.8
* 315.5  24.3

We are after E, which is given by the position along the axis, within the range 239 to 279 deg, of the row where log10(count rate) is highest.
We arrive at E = 248.0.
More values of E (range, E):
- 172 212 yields 173.0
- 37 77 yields 63.0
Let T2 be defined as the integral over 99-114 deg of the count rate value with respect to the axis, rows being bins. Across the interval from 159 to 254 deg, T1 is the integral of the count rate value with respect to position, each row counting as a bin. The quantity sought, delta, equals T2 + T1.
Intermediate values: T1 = 2316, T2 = 379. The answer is 2695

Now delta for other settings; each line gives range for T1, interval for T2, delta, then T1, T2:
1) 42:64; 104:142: 1380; 442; 938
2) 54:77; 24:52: 1208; 543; 665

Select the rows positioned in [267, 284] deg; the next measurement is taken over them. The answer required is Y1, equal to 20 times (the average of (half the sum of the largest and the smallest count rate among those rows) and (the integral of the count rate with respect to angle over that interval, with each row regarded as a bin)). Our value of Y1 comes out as 2582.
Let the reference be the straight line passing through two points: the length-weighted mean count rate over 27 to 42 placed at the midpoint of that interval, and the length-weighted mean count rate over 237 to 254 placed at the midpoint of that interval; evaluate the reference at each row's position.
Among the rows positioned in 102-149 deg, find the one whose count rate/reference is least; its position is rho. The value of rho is 140.5 deg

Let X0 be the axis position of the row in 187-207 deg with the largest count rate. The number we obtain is 198.0 deg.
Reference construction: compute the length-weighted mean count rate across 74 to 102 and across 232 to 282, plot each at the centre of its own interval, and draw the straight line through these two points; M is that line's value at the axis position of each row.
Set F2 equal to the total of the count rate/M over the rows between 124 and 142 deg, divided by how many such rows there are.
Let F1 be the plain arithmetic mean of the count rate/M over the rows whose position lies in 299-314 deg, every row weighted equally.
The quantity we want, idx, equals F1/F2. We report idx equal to 1.14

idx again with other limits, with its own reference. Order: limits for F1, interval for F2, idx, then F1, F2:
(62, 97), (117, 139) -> 0.92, 0.98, 1.068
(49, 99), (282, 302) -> 0.90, 0.96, 1.064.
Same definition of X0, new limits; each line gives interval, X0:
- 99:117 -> 103.0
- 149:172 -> 158.0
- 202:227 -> 218.0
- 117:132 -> 128.0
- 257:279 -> 265.5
